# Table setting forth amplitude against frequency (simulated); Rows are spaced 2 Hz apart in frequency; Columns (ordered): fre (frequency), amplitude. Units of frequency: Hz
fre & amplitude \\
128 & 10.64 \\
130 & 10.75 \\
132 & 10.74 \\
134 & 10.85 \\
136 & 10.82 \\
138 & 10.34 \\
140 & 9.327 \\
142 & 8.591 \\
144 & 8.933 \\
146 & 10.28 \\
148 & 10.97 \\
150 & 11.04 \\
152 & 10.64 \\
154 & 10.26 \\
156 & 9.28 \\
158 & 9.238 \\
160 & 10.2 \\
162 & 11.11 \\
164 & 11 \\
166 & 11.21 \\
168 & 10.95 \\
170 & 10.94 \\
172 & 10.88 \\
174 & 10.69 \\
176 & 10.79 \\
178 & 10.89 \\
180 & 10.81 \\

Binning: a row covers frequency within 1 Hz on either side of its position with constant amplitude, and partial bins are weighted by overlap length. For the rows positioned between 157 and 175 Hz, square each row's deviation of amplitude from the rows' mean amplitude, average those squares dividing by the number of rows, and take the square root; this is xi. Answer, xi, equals 0.58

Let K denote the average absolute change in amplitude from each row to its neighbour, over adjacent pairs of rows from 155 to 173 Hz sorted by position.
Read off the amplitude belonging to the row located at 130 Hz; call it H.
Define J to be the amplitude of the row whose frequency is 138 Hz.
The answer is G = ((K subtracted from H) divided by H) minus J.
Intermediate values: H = 10.75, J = 10.34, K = 0.32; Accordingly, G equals -9.4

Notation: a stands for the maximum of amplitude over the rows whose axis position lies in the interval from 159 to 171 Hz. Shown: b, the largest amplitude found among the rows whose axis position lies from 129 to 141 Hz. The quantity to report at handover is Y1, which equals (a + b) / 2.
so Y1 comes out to 11.0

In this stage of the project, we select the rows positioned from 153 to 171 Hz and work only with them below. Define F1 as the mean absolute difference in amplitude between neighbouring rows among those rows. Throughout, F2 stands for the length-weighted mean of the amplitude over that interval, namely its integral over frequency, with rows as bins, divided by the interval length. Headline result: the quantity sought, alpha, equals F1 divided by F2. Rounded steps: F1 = 0.44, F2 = 10.5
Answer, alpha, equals 0.042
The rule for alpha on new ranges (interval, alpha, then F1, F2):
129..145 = 0.039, 0.39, 10.0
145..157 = 0.048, 0.50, 10.4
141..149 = 0.082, 0.79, 9.7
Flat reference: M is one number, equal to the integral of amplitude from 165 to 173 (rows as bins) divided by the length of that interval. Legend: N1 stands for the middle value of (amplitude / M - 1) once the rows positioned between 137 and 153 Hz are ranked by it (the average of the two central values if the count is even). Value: -0.06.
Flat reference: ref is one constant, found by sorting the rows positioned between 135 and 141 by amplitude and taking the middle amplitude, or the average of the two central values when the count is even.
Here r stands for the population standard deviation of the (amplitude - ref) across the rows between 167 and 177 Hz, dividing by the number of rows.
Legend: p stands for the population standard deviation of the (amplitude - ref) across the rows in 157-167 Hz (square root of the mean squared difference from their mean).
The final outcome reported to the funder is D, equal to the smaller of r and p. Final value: 0.10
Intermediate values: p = 0.75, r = 0.1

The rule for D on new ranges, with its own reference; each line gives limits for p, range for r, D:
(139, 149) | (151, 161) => 0.56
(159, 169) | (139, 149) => 0.36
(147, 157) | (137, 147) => 0.64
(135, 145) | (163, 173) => 0.11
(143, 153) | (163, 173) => 0.11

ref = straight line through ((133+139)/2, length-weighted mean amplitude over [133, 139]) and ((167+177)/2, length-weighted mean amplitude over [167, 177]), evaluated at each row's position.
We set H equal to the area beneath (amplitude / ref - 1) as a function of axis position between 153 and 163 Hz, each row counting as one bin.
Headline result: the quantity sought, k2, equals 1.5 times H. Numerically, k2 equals -1.1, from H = -0.71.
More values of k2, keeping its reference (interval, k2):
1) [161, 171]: 0.3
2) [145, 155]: -0.1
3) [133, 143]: -1.0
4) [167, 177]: 0.0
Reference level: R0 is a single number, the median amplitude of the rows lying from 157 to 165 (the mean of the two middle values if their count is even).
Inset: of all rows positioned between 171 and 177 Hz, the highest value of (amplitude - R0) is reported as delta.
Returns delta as 0.3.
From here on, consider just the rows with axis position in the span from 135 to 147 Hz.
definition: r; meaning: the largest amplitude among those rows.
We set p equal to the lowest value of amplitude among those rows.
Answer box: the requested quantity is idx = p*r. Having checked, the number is 93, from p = 8.591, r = 10.82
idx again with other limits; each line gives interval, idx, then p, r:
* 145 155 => 113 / 10.26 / 11.04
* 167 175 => 117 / 10.69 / 10.95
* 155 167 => 104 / 9.238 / 11.21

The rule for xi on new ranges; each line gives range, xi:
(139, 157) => 0.86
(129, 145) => 0.88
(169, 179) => 0.09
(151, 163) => 0.68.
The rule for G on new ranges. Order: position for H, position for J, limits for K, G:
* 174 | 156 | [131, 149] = -8.3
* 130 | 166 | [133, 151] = -10.3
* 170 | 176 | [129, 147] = -9.8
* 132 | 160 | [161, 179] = -9.2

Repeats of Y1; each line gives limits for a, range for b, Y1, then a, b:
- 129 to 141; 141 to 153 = 10.9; 10.85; 11.04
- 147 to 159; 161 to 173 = 11.1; 11.04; 11.21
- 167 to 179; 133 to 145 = 10.9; 10.95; 10.85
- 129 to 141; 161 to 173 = 11.0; 10.85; 11.21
